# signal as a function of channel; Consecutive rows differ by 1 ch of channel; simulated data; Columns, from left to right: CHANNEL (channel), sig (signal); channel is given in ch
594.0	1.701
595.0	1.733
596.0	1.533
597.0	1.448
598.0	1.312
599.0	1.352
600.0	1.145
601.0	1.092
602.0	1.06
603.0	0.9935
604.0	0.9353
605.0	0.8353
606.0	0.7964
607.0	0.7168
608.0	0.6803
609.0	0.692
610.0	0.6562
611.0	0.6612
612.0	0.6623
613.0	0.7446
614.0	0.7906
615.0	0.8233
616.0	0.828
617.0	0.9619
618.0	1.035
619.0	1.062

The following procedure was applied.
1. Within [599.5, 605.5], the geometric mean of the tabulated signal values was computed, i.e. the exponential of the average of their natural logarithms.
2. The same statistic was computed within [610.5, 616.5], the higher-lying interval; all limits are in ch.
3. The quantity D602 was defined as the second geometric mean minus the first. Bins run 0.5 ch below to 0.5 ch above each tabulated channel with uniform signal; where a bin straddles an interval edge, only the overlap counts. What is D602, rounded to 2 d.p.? -0.26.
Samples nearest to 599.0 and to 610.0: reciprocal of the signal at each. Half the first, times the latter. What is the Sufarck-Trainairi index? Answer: 0.56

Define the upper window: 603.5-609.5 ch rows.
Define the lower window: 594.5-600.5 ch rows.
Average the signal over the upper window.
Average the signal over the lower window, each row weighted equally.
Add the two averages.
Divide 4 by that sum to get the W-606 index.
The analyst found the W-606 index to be 1.8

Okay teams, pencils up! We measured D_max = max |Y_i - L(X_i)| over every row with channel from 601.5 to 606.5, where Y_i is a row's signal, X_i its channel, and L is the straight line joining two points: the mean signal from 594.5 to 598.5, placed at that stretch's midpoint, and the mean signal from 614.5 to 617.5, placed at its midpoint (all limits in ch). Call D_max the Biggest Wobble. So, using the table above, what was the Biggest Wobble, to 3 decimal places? 0.401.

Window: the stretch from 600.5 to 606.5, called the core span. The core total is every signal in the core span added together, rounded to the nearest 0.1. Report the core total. 5.7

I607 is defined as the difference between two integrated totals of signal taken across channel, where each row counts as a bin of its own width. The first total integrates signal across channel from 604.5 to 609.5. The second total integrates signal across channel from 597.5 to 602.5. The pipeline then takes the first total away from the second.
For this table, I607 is 2.2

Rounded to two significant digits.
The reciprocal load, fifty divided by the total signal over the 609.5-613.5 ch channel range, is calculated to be 18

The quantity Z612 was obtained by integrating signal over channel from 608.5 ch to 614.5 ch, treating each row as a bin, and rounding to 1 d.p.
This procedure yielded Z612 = 4.2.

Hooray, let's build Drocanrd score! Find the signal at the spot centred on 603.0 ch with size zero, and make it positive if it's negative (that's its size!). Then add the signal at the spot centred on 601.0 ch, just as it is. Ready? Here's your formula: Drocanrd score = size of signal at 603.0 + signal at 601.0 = 2.09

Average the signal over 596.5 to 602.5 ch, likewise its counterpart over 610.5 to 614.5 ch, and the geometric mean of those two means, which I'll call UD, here 0.94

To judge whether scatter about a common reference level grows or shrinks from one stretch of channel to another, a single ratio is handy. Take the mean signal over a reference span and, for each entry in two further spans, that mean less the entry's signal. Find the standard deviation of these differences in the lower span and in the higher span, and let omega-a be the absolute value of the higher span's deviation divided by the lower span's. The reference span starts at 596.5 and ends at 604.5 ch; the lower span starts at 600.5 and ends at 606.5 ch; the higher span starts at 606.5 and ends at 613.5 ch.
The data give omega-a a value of 0.28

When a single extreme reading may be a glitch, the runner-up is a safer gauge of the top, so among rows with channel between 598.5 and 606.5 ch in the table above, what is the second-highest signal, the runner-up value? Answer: 1.145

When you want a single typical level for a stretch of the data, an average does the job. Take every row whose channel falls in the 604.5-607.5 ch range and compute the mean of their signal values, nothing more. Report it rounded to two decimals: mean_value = 0.78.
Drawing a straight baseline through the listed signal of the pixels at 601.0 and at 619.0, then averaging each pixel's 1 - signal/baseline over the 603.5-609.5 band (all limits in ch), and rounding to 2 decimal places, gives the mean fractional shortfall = 0.28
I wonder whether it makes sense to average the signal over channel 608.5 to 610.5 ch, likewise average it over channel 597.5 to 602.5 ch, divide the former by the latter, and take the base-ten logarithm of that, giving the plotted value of -0.25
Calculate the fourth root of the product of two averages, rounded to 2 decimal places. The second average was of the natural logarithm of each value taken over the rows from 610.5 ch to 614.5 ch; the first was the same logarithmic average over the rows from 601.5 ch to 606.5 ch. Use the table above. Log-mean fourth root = 0.41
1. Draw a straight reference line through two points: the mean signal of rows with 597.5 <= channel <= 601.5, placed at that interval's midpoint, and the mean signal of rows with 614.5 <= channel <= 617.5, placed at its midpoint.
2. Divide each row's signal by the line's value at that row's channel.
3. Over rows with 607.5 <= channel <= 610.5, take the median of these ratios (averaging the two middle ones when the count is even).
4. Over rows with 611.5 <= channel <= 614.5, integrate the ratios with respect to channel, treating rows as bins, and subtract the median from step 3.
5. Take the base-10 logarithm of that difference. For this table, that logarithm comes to 0.23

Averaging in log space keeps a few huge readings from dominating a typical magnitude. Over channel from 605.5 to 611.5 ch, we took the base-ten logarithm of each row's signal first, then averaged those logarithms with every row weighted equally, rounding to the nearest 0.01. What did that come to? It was -0.16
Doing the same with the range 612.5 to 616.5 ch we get -0.10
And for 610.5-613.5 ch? -0.16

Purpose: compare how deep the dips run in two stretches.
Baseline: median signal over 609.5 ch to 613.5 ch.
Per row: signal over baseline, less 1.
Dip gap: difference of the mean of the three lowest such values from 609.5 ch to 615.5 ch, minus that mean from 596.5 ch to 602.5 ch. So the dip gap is -0.7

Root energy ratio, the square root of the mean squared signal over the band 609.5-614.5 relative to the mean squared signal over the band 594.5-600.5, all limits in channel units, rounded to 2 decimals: 0.49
